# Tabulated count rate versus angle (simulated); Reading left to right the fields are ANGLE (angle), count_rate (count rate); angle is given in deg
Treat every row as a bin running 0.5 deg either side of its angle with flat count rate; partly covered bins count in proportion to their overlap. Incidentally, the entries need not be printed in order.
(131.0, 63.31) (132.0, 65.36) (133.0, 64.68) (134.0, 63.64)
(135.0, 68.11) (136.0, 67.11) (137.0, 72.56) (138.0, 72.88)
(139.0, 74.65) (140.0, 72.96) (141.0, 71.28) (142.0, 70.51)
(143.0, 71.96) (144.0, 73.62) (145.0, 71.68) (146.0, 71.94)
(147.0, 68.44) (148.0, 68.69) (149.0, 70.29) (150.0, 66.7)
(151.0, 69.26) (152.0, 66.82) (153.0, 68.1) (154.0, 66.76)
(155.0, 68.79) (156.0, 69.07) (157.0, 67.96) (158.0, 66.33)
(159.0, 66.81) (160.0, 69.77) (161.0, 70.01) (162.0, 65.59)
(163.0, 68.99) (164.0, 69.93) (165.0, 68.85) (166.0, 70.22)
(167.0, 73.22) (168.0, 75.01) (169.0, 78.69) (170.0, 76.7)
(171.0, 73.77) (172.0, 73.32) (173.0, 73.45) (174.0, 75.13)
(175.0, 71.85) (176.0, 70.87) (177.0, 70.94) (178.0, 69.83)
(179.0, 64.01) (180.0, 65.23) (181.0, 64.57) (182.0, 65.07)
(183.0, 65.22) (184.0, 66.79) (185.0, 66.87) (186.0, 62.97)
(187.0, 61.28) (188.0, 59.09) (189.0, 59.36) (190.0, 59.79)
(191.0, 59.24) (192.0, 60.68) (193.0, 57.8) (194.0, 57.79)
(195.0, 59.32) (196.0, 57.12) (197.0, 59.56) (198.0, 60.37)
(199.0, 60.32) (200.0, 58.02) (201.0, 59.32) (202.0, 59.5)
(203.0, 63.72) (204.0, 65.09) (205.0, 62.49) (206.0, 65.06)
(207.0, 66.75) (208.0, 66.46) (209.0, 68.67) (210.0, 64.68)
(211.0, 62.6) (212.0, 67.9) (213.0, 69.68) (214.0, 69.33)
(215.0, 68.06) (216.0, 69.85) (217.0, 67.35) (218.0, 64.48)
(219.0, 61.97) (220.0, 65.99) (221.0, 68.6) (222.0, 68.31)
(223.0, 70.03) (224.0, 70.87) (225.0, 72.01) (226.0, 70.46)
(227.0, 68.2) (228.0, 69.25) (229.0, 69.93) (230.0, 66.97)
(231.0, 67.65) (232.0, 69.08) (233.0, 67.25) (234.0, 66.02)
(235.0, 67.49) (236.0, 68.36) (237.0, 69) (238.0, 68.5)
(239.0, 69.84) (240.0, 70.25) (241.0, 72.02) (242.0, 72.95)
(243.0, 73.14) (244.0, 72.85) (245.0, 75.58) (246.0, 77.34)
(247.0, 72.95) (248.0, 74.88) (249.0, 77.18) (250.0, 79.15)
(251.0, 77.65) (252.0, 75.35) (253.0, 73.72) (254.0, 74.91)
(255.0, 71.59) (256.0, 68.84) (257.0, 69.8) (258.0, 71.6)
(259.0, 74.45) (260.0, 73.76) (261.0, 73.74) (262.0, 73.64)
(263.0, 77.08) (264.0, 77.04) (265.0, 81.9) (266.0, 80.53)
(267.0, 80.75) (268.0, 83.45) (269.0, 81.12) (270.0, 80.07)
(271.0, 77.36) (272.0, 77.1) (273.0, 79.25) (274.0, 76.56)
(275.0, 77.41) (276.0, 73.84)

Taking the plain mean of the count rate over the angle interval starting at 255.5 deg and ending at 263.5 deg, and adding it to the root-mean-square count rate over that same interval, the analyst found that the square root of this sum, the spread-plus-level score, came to 12.1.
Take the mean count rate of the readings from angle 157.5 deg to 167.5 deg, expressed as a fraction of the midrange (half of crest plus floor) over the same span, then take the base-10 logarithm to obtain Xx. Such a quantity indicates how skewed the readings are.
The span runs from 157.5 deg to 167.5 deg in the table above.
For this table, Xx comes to -0.003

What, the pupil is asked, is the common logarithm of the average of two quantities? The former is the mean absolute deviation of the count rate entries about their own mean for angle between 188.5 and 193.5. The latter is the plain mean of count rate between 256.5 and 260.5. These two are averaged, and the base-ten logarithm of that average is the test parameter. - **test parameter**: 1.56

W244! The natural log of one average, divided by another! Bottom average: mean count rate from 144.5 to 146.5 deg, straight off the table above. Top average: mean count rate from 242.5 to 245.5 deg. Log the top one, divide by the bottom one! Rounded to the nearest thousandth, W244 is 0.060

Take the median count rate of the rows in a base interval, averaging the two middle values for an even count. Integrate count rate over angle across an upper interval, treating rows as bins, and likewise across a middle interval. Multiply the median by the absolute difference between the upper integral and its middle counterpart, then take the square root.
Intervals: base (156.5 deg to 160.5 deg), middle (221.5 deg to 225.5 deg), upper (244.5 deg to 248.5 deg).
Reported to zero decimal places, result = 36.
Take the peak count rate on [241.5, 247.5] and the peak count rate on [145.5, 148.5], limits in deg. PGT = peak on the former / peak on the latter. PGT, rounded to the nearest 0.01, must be 1.08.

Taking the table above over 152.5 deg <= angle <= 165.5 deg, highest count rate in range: 70.01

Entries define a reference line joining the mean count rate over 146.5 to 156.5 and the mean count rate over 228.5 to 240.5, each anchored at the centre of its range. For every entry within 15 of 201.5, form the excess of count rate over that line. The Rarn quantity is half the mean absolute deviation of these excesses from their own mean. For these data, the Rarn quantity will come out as 1.8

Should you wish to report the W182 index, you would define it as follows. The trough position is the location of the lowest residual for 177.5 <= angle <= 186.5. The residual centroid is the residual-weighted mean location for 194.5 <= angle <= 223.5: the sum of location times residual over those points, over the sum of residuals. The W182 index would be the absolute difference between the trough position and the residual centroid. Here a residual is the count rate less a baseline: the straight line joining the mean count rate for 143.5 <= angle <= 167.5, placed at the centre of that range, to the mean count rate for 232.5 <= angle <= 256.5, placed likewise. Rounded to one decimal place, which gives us 19.4 deg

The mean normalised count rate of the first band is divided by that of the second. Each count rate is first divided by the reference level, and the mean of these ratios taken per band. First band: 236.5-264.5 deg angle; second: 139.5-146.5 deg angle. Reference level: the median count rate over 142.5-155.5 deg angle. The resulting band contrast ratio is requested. 1.02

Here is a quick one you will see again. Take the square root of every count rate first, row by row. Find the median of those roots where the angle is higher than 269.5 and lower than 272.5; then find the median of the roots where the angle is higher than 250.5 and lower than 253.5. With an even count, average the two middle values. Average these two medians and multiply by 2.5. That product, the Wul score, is 21.8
